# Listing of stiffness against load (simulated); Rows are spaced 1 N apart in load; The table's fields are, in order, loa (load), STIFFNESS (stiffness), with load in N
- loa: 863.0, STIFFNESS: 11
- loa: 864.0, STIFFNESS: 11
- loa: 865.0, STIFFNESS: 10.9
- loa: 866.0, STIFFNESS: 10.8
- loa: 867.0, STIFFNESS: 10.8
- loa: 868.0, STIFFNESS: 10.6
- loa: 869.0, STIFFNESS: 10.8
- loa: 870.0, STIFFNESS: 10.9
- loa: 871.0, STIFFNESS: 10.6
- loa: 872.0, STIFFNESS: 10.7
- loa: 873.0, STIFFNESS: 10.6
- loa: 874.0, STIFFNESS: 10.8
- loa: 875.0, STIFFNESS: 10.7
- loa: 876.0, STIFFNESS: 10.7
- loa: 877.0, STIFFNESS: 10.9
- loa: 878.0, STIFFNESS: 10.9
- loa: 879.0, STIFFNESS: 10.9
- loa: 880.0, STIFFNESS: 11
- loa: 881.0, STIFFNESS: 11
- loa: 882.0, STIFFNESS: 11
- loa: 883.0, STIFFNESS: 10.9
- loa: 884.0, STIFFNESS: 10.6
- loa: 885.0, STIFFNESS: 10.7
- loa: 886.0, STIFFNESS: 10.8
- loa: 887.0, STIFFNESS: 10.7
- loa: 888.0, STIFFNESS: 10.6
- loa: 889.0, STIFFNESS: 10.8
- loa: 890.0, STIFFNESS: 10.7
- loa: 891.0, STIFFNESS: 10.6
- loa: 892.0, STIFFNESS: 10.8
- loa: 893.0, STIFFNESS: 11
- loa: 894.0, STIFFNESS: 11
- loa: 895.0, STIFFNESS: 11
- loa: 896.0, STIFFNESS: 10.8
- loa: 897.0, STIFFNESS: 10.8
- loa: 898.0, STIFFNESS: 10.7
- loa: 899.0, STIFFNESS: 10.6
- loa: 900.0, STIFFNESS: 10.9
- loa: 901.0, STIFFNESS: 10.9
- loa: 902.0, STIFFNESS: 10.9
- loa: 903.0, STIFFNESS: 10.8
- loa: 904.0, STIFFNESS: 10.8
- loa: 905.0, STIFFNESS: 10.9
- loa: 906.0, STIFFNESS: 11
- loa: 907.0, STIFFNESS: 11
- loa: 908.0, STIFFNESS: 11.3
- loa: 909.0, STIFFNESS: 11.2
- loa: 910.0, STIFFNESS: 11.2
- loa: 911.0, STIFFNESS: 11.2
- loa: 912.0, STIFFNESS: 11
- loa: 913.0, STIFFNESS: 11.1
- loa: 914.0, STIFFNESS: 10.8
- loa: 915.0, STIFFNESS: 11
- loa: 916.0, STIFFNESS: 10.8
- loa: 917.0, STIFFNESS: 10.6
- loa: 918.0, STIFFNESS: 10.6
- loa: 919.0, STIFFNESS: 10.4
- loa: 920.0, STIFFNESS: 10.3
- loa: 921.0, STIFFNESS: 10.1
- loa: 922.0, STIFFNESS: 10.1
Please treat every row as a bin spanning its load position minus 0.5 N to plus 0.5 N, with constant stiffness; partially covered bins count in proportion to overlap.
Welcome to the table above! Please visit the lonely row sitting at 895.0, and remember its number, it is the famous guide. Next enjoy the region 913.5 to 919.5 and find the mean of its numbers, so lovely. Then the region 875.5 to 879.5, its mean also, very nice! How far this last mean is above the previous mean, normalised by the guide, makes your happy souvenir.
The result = 0.014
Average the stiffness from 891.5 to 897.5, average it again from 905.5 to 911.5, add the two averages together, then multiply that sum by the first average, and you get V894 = 240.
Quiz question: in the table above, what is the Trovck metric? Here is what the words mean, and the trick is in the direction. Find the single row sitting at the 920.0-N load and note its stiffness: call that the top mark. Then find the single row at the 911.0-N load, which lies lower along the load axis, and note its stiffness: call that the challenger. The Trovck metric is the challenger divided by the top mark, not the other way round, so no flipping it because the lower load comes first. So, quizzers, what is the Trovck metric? 1.09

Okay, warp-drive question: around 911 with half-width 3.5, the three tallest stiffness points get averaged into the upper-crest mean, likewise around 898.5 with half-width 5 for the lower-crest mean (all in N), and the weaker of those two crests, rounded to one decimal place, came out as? 11.0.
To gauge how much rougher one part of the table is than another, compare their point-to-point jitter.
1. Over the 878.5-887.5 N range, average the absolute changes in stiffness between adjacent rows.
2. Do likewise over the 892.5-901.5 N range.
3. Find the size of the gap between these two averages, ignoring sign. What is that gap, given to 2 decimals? 0.01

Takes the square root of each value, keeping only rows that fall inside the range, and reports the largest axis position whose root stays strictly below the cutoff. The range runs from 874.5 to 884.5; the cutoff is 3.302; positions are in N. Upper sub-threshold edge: 884.0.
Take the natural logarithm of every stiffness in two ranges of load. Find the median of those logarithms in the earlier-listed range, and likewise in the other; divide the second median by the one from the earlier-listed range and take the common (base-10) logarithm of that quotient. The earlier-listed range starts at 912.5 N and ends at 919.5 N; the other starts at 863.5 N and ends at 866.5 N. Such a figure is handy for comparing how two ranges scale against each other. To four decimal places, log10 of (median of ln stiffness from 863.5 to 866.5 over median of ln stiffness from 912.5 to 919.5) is 0.0017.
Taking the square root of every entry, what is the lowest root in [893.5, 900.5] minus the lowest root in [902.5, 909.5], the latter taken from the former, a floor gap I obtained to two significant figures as -0.031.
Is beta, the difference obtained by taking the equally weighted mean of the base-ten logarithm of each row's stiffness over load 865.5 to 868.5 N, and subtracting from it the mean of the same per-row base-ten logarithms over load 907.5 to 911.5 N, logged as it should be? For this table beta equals -0.019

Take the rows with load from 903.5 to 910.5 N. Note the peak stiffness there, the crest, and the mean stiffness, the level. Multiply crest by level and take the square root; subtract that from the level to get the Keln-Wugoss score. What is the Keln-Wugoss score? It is -0.121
